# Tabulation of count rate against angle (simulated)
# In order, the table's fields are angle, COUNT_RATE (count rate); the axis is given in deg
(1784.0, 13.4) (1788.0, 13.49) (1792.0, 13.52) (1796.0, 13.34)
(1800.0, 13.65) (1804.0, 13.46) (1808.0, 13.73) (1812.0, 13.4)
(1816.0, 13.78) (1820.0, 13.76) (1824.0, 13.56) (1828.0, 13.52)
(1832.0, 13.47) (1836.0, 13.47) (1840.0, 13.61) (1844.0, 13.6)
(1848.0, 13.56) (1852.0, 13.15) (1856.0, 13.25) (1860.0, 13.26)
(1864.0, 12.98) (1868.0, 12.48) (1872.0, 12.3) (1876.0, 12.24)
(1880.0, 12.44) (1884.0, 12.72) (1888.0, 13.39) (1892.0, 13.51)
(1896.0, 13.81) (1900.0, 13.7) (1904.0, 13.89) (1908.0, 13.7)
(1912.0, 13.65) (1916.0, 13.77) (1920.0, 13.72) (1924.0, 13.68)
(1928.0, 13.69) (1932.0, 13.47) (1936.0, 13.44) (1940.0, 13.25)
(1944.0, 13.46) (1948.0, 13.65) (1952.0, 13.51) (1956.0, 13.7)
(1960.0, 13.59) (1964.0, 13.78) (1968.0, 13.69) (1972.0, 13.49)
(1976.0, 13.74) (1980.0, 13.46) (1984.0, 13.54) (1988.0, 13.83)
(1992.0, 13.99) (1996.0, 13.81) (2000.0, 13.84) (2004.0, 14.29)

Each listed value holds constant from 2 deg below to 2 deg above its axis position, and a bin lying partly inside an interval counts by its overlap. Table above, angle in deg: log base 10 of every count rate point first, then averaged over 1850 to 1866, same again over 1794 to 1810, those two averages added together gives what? 2.25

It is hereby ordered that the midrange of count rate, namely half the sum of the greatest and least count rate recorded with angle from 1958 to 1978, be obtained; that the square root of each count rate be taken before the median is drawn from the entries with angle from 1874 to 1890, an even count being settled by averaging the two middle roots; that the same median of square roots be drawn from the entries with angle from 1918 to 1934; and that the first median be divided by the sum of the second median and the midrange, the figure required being 0.205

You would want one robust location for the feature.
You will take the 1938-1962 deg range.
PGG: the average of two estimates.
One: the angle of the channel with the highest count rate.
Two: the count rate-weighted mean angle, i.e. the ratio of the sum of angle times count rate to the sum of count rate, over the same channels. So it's 1953.0 deg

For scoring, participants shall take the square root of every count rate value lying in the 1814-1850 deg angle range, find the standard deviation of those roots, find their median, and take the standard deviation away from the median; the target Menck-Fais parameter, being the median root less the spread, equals 3.67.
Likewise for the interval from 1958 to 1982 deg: 3.68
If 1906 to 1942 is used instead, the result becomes 3.68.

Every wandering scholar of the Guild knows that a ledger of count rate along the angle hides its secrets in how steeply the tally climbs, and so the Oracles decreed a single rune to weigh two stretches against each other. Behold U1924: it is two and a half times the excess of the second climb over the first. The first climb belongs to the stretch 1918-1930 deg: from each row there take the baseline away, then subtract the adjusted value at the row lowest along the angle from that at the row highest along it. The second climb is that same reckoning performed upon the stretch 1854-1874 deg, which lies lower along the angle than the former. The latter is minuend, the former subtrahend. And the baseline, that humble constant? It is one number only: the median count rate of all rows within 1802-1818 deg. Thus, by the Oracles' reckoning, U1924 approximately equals -2.3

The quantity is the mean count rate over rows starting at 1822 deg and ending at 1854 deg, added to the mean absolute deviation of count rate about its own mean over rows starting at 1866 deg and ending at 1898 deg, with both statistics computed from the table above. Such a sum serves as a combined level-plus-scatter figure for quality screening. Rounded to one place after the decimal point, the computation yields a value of 14.0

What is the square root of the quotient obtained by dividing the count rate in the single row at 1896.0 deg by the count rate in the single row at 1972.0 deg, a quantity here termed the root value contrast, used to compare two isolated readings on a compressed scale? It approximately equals 1.01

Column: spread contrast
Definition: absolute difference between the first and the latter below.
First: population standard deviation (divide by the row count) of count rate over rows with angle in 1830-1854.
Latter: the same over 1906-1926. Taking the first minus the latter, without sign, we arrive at 0.116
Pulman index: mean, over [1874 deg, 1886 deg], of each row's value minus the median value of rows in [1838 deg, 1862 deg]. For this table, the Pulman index -0.94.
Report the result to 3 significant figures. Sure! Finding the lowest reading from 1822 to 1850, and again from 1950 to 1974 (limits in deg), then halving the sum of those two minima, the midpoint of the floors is 13.5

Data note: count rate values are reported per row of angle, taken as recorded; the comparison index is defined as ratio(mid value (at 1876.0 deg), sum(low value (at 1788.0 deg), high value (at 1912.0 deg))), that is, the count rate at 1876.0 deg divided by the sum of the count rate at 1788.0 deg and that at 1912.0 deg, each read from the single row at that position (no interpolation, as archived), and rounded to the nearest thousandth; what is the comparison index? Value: 0.451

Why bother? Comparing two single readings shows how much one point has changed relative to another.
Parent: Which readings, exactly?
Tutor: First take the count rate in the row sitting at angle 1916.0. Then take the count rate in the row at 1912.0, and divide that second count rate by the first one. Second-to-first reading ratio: 0.99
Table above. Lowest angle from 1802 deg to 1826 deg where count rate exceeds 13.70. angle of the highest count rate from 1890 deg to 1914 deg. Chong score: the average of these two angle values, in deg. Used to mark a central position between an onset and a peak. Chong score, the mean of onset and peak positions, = 1856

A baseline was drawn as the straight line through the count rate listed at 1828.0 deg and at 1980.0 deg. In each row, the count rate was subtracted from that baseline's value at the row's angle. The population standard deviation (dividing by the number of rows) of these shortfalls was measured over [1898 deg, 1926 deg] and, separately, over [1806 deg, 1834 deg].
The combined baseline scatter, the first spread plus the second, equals 0.21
